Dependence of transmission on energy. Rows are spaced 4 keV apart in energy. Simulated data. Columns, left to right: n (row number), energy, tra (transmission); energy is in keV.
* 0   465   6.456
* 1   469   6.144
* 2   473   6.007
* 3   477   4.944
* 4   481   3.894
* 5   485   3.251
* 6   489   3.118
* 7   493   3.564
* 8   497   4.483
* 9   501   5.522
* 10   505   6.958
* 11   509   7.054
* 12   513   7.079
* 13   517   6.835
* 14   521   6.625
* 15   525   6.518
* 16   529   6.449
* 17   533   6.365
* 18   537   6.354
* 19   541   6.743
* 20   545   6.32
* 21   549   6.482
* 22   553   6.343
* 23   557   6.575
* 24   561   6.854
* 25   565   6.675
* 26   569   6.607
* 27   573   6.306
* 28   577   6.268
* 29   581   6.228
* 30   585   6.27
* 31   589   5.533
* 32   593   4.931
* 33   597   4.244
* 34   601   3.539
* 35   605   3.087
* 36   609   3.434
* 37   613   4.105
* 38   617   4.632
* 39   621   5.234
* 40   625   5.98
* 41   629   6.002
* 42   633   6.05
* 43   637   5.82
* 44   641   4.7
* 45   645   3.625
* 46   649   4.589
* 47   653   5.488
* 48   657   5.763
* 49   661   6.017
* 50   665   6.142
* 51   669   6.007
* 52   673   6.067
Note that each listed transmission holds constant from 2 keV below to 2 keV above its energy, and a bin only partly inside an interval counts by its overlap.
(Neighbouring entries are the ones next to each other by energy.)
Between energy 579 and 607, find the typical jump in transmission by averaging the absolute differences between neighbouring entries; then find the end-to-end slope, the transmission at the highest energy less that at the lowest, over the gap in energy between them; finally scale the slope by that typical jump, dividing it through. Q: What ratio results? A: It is -0.24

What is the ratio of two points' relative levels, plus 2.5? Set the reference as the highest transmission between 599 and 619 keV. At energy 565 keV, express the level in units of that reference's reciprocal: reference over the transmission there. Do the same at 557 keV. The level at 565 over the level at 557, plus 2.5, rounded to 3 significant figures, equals 3.49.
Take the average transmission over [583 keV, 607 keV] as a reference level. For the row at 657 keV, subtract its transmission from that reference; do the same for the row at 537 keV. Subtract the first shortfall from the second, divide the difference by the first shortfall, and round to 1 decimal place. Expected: 0.5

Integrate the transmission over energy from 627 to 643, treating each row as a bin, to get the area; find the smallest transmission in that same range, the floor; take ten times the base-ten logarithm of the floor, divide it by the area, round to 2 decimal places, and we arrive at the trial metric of 0.07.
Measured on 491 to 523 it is 0.03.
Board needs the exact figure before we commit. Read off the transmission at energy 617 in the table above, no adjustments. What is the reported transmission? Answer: 4.632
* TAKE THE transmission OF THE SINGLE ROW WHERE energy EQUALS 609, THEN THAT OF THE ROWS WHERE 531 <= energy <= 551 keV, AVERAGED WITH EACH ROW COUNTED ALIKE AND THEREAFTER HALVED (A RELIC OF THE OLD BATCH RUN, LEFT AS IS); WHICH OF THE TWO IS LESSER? 3.23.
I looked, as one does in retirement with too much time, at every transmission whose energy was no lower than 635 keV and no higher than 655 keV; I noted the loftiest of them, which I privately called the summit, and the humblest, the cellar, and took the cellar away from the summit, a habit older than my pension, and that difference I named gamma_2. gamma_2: 2.2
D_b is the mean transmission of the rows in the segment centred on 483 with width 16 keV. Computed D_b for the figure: 3.8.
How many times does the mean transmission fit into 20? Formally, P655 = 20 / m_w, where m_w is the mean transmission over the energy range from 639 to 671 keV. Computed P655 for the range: 3.8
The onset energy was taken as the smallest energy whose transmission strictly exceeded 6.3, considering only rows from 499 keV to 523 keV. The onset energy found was 505 keV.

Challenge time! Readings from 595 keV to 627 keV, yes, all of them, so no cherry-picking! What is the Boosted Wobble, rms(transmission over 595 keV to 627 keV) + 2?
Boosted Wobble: 6.4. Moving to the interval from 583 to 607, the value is 6.7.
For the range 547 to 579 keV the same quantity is 8.5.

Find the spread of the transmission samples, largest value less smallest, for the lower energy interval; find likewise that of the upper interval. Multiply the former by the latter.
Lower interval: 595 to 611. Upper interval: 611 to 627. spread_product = 2.2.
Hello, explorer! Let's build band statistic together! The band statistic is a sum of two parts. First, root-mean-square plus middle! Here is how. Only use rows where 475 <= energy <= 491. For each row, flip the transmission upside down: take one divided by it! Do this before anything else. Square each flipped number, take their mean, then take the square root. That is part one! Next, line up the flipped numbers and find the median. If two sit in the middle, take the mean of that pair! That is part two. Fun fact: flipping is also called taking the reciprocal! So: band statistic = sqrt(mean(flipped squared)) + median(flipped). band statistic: 0.558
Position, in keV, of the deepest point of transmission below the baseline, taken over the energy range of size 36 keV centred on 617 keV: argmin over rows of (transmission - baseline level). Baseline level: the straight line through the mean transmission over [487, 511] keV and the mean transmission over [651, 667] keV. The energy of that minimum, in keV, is 605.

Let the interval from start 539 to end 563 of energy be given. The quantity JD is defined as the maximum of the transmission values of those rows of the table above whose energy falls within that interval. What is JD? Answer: 6.854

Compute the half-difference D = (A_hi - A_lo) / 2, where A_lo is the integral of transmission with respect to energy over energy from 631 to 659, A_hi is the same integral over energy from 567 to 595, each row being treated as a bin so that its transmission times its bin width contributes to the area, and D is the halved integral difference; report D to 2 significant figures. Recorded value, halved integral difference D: 12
